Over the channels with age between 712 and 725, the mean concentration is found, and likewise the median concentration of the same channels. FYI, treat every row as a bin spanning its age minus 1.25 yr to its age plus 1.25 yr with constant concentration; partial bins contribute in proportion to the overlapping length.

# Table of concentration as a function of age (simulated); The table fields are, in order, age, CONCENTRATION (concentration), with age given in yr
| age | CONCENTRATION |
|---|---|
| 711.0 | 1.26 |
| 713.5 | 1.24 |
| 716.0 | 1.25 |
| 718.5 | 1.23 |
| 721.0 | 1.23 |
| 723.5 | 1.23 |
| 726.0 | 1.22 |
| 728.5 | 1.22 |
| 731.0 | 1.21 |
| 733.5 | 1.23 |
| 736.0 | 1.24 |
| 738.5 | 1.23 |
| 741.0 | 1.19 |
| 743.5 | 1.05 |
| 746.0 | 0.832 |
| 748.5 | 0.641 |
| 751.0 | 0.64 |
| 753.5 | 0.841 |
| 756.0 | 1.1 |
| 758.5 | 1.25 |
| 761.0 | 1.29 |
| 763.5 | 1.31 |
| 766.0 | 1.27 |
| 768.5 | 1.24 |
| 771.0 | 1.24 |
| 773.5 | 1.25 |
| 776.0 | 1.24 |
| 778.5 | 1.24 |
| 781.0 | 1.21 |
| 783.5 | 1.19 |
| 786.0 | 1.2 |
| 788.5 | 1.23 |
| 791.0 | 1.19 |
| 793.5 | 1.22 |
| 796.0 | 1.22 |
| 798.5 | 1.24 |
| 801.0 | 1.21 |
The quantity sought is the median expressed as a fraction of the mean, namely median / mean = 0.995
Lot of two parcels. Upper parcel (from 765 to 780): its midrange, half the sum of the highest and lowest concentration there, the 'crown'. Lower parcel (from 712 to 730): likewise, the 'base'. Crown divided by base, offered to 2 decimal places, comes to 1.02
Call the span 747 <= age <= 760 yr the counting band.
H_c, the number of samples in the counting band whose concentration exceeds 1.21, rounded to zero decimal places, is 1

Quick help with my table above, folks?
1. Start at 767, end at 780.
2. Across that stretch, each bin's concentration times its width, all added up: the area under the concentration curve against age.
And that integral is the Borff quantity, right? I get 16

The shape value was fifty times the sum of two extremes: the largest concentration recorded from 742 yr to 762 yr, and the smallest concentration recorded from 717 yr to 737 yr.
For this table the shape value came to 125.0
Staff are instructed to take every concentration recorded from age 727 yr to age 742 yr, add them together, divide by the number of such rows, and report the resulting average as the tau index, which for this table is 1.22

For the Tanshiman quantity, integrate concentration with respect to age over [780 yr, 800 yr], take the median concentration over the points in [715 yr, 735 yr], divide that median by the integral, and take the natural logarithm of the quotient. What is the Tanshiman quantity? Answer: -2.98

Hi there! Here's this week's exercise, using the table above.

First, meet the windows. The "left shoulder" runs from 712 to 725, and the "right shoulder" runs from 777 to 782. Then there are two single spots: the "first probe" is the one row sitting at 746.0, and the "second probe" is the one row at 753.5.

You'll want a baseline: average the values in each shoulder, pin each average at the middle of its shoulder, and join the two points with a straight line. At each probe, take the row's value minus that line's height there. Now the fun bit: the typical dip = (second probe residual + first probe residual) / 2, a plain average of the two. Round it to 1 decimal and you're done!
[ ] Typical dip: -0.4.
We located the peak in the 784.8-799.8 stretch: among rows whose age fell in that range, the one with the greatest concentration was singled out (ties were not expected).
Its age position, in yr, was 798.5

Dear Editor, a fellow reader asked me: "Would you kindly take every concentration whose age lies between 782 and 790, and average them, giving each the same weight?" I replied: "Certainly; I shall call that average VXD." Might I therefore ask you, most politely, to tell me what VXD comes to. 1.21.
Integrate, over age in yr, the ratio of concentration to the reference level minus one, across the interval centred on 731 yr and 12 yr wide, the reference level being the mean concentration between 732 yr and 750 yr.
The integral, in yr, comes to 1.9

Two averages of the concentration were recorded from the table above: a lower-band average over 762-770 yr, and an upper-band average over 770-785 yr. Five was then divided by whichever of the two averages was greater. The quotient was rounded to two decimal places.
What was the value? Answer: 3.93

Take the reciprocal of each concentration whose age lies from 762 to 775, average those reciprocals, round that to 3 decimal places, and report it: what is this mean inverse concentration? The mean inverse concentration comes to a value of 0.793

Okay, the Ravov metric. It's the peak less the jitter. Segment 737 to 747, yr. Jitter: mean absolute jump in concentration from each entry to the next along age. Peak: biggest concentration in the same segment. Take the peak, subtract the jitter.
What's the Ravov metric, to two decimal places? 1.10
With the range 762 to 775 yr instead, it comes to 1.29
